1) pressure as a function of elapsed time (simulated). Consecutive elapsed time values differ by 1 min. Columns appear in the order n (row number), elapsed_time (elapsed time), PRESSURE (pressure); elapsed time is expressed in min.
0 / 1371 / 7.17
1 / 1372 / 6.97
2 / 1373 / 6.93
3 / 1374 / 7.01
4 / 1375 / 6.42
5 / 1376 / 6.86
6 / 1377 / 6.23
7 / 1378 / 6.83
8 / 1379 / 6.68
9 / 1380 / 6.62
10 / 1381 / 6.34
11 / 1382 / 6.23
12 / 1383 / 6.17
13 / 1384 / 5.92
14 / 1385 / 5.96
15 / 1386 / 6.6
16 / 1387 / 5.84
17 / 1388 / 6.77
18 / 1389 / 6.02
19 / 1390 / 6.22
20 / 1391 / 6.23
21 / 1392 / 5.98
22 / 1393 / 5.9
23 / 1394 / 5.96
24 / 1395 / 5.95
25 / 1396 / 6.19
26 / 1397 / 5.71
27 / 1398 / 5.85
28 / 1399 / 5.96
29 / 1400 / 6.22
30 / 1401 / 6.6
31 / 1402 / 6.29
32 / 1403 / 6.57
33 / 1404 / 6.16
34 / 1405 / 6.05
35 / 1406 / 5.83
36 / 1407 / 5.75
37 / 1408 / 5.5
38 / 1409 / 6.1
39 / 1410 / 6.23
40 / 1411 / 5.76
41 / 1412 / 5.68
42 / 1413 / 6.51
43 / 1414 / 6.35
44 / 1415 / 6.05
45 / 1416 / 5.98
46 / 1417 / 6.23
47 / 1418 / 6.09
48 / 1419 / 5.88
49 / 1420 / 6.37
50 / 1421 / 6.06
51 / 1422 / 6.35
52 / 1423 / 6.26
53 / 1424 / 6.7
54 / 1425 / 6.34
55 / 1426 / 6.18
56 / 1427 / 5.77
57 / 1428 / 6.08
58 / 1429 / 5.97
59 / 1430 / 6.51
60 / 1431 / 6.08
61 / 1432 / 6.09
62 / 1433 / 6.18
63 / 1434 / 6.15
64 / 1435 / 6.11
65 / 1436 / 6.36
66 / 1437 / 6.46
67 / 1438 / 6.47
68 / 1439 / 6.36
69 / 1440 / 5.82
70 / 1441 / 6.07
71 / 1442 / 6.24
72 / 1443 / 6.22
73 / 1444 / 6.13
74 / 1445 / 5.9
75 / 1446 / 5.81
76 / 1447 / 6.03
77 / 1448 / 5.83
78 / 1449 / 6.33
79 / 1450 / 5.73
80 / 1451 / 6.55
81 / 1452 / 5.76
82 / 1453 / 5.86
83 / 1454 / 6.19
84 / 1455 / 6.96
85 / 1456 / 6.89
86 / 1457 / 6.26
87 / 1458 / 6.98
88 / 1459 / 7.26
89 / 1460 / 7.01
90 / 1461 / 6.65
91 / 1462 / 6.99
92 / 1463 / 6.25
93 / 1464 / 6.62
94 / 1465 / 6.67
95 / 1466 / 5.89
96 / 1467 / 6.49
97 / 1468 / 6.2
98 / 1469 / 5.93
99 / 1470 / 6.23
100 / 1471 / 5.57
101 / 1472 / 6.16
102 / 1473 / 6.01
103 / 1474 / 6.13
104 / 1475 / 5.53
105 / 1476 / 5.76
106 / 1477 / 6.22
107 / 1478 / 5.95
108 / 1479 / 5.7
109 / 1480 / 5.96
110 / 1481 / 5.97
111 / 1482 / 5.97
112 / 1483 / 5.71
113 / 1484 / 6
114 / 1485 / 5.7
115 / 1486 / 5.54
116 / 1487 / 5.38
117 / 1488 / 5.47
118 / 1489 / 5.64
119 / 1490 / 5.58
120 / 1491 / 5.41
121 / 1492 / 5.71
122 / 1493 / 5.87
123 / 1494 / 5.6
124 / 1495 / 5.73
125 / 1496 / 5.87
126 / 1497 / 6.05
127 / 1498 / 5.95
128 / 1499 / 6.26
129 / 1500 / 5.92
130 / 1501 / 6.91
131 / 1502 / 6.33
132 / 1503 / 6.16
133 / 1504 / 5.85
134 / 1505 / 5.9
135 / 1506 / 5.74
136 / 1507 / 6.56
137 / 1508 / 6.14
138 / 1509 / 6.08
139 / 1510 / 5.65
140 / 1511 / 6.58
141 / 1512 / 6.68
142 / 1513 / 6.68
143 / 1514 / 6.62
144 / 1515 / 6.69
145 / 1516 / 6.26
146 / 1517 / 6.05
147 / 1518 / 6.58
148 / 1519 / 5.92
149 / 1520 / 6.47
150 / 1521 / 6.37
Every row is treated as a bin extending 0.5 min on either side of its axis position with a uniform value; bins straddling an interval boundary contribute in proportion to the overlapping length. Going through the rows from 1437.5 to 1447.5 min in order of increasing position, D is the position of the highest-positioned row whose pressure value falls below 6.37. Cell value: 1447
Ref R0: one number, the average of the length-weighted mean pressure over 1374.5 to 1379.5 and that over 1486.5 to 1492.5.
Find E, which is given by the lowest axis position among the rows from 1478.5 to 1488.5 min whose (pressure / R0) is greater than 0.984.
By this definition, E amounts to 1484 min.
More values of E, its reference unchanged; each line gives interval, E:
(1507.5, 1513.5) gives 1508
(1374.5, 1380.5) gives 1375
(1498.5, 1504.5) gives 1499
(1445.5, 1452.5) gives 1447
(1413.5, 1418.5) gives 1414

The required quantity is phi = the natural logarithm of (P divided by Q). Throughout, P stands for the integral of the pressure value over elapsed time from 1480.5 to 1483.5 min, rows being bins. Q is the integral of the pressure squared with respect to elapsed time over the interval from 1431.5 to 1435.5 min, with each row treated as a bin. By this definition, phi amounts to -2.14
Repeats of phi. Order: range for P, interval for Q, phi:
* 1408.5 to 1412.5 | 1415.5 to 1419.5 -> -1.82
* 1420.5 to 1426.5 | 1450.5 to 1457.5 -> -2.01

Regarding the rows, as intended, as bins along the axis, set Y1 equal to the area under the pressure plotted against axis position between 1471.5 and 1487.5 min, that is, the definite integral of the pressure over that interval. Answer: 94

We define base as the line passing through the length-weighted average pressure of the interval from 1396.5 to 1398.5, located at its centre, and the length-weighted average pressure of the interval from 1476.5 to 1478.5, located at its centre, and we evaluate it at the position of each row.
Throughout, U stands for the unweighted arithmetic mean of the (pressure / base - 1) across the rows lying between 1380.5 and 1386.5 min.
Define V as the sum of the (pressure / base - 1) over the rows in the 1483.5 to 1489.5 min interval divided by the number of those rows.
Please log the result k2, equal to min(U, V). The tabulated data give -0.08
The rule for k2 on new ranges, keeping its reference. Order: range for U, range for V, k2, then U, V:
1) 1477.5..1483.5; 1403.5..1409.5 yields -0.04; -0.04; 0.01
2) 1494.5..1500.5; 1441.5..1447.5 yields -0.03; -0.03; 0.02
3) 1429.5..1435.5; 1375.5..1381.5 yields 0.05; 0.05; 0.16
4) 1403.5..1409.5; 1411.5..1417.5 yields 0.01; 0.01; 0.05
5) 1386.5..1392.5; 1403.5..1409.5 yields 0.01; 0.07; 0.01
